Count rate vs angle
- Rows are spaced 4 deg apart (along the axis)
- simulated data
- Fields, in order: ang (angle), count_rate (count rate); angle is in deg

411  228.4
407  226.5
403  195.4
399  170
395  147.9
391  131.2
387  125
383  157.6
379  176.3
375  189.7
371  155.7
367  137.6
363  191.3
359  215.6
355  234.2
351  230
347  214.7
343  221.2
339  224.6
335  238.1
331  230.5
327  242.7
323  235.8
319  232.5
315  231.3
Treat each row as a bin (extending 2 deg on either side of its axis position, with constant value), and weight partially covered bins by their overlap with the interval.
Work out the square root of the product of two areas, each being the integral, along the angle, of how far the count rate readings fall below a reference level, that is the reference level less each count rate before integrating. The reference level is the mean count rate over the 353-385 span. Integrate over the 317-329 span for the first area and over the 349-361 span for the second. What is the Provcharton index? 591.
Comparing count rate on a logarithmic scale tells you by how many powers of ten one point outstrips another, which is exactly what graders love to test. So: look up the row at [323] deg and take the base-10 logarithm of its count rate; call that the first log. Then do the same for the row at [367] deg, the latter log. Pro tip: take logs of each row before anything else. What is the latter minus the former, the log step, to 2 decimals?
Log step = -0.23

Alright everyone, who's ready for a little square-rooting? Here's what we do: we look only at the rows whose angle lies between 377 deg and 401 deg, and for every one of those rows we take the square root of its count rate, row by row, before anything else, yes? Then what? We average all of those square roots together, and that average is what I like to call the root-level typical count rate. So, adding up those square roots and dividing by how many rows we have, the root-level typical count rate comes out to 12.3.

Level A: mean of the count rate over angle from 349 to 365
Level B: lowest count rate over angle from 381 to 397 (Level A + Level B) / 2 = 171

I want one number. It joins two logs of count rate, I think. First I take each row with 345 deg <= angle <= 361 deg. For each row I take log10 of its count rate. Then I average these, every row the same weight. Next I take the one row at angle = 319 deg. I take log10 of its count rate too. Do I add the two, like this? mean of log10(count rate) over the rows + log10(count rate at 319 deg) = 4.72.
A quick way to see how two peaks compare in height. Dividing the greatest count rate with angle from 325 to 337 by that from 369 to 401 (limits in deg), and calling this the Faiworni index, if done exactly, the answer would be 1.28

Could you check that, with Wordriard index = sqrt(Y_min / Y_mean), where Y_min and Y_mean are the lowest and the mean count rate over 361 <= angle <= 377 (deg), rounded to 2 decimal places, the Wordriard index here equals 0.90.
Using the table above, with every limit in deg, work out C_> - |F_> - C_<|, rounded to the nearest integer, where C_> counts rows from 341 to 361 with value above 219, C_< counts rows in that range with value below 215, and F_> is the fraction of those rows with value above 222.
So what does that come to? 2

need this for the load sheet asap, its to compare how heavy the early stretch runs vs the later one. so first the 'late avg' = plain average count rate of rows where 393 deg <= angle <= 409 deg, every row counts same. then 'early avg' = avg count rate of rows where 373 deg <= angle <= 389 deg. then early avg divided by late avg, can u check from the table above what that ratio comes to 0.88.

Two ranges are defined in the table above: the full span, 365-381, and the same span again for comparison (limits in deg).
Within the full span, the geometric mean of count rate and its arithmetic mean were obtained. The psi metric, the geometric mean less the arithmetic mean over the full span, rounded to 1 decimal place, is -1.2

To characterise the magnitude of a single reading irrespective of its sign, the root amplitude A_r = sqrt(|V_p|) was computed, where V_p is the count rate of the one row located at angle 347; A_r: 15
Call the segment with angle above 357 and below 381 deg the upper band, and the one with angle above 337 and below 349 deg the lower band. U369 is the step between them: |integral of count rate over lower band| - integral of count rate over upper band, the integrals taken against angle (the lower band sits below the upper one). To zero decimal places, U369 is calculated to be -1623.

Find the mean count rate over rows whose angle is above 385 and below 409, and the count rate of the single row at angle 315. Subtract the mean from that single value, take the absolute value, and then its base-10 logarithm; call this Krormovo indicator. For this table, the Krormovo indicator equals 1.8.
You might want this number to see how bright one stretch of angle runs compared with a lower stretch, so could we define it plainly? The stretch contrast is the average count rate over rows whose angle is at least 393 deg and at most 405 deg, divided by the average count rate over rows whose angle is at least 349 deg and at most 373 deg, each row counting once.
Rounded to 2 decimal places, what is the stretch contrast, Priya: 0.88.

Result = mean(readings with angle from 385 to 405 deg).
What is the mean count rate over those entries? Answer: 154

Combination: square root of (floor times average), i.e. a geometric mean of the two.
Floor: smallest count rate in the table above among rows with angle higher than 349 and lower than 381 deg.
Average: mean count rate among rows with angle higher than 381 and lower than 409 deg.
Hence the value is 151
